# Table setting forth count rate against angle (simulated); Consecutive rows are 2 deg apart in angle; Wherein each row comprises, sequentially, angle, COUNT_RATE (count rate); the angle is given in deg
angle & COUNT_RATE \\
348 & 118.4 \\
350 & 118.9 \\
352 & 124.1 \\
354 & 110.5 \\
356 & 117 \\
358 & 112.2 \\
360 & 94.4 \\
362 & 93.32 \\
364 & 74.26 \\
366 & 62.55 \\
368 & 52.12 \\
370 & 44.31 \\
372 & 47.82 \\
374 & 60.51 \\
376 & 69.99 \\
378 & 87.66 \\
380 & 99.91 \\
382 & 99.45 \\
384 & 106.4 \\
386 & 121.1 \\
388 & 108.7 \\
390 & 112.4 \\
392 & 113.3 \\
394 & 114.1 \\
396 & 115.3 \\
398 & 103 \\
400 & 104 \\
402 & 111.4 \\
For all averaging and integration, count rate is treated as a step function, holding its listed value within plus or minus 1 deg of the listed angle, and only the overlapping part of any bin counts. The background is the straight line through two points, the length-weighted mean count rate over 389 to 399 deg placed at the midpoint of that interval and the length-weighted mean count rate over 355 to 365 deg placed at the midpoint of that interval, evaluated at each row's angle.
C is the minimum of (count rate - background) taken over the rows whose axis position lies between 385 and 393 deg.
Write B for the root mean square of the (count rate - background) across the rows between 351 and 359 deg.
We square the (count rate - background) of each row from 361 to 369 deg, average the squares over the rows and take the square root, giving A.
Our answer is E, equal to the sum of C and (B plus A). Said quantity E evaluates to 54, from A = 34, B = 21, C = -1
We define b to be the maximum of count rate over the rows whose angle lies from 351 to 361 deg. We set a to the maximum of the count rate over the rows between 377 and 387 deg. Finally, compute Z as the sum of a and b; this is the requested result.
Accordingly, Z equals 245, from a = 121.1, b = 124.1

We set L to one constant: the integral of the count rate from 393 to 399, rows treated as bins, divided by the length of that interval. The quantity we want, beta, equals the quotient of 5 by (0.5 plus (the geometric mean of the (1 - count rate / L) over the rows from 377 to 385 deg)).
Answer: 8.4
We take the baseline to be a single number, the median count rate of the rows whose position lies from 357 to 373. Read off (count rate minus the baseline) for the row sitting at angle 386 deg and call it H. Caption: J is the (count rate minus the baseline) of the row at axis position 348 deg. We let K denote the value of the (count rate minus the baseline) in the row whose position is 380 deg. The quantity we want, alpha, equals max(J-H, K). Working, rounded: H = 53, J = 50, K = 32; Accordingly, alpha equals 32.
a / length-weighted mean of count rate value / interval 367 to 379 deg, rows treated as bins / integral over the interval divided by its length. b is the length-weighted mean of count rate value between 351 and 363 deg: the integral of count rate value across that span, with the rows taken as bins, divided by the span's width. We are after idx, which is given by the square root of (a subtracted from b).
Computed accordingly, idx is 6.9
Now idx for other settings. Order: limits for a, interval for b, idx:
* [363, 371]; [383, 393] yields 7.4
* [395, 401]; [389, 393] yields 2.3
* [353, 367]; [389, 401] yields 3.9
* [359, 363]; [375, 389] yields 2.3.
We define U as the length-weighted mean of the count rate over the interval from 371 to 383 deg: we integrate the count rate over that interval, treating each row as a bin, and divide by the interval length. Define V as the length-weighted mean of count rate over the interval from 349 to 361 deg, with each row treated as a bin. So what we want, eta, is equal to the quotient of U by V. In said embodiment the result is 0.69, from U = 78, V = 113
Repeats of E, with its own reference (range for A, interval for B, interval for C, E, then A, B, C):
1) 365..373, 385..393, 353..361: 53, 51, 7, -4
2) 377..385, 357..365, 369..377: -33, 10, 15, -58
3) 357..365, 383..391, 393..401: 11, 15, 6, -10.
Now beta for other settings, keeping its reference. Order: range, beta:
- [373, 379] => 6.0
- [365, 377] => 5.1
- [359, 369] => 6.4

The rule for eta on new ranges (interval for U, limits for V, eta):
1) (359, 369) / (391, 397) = 0.66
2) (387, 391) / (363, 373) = 1.97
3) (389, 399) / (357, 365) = 1.19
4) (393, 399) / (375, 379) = 1.41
